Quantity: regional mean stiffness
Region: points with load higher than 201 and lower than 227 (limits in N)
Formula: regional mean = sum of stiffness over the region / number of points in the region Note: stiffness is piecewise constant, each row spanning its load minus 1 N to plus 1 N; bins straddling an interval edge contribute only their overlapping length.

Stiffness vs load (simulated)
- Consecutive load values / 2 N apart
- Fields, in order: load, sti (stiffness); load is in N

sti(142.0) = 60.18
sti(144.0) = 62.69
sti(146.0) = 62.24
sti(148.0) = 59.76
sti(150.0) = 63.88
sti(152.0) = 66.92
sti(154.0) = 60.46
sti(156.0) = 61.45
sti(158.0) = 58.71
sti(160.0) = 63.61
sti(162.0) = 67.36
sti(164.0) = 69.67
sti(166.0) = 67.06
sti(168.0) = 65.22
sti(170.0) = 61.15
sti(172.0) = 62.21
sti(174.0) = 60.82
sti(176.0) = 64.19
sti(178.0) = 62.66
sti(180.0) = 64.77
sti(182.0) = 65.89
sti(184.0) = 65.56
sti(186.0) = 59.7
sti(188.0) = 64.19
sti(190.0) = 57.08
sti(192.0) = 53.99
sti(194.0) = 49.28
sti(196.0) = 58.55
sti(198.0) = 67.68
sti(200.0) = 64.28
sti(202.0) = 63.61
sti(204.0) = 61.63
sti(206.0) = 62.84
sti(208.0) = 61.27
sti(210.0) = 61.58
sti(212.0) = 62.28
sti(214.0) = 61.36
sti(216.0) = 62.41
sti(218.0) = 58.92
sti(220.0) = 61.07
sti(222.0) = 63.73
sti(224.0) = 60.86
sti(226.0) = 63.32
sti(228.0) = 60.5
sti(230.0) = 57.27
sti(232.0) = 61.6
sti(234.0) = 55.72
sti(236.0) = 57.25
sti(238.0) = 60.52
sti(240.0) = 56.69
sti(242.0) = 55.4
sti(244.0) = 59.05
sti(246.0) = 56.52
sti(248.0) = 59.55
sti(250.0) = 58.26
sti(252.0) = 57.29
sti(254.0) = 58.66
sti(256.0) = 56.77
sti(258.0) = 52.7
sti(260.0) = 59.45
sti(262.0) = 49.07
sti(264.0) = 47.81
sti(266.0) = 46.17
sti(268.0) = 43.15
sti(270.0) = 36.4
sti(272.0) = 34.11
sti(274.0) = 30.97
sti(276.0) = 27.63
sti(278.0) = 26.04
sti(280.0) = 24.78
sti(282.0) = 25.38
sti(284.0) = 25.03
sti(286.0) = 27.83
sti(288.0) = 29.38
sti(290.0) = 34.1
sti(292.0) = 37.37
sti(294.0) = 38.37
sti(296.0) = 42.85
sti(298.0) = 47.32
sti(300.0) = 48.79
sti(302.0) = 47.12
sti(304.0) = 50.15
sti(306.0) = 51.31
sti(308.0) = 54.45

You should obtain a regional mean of 61.9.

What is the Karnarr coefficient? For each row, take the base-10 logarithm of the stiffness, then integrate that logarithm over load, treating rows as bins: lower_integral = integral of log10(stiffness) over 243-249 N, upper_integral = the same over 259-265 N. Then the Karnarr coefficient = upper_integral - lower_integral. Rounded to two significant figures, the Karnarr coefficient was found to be -0.31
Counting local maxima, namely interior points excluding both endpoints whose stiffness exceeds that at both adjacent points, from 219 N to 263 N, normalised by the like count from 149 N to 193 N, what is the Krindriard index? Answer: 1.1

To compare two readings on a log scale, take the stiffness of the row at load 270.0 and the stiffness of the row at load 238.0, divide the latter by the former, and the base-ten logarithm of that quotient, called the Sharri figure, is 0.22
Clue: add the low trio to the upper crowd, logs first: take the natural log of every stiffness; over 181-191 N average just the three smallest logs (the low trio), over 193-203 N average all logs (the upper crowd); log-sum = 8.2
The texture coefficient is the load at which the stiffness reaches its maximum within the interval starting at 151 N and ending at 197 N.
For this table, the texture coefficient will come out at 164.0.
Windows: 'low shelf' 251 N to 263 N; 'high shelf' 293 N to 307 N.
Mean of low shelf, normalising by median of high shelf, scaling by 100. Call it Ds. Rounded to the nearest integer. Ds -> 118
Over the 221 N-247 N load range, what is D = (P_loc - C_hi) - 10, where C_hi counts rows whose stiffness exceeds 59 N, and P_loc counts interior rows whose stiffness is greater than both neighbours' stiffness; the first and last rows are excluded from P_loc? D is -13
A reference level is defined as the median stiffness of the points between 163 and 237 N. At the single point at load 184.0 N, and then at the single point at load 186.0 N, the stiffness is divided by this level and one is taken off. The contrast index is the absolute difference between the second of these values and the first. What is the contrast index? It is 0.10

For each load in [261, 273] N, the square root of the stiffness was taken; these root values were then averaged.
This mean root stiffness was 6.5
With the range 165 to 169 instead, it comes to 8.1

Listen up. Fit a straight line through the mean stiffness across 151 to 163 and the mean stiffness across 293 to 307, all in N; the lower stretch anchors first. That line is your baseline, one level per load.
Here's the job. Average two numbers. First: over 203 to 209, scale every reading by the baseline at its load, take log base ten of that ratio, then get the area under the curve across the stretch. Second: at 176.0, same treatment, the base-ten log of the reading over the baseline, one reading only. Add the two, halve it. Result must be 0.11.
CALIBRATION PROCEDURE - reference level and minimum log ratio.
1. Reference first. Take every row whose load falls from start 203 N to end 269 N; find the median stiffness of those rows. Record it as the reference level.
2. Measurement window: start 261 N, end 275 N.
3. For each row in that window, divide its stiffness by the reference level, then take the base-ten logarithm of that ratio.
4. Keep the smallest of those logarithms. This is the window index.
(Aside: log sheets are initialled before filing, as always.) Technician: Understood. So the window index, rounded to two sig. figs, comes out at -0.28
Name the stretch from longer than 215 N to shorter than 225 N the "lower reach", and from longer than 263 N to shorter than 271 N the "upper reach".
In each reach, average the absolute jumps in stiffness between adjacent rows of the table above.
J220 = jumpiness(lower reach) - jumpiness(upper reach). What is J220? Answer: -1.0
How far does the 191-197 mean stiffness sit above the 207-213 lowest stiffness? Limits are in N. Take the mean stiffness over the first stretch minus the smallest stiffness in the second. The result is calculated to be -7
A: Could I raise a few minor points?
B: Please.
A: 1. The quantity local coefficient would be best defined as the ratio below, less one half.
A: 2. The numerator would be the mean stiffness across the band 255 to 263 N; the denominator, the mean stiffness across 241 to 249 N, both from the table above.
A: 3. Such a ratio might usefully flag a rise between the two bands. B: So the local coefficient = 0.45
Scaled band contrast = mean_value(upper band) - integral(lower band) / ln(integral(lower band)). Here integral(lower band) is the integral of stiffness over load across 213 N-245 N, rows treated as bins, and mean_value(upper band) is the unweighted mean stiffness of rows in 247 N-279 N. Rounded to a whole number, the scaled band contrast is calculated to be -206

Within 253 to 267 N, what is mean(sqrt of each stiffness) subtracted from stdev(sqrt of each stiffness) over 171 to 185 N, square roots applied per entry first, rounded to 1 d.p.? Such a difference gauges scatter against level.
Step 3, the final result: -7.2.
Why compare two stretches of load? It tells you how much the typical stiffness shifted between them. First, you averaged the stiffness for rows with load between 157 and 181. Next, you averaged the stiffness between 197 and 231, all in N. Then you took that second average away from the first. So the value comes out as 1.9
